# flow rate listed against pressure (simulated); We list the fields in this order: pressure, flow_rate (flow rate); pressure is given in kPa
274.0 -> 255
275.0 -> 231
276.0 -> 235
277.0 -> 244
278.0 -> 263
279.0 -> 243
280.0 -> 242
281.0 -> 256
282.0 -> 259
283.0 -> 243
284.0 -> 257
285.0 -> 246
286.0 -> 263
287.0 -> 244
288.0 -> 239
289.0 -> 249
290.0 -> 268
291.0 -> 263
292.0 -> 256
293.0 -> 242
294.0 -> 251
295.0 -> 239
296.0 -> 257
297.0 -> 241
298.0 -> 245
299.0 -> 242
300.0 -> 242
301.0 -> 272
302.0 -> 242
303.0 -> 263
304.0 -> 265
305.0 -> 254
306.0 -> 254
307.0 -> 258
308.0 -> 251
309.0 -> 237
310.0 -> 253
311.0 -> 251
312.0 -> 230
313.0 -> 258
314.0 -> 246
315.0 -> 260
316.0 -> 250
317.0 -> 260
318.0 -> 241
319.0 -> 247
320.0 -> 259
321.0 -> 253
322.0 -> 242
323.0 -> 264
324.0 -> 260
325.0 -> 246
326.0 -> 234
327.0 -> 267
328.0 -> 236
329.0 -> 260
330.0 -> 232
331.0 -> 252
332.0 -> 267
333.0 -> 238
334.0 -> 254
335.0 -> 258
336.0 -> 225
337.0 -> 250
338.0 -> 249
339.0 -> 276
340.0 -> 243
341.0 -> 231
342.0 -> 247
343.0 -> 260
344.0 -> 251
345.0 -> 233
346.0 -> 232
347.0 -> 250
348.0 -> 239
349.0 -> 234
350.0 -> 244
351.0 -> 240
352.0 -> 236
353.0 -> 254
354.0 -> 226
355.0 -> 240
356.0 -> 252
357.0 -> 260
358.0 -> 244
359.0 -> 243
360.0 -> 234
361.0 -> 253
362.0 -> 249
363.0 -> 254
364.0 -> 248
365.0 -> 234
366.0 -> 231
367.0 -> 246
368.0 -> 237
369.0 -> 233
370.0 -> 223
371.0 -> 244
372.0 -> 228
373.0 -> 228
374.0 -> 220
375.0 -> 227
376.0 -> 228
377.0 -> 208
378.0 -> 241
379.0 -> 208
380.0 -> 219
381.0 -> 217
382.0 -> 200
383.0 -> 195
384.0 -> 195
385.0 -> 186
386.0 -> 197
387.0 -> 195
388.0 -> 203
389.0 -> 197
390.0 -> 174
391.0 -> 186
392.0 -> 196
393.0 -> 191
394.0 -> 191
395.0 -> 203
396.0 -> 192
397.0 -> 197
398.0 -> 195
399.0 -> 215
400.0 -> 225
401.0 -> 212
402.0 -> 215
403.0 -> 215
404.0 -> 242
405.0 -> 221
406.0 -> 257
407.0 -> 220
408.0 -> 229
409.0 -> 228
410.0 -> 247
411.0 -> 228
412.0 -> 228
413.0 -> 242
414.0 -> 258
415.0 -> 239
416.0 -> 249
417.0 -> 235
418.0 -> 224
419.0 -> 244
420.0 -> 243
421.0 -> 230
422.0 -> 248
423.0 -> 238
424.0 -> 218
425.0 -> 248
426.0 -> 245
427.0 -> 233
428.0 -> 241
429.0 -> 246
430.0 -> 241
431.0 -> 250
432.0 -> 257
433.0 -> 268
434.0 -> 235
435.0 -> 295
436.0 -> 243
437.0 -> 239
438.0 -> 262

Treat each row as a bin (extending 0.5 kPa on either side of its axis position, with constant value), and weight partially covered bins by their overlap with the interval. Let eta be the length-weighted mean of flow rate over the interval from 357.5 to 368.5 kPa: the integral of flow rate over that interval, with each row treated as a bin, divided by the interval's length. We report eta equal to 243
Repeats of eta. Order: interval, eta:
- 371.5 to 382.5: 220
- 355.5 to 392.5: 223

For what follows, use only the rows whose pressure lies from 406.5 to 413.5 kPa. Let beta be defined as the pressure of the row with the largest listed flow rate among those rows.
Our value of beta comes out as 410.0 kPa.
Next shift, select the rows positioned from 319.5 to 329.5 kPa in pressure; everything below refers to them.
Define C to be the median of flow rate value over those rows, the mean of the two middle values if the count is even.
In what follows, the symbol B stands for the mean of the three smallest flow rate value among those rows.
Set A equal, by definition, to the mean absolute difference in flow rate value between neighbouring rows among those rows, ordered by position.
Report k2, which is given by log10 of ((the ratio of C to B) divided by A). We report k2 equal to -1.21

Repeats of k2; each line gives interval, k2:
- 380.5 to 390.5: -0.93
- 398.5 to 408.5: -1.23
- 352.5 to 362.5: -1.07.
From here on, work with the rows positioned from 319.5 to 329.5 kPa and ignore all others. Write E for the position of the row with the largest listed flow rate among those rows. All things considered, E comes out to 327.0 kPa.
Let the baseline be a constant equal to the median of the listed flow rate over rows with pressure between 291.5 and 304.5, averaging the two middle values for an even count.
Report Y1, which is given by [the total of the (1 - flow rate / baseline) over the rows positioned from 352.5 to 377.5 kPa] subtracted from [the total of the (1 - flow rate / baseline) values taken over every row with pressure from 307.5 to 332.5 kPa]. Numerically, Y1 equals -1.3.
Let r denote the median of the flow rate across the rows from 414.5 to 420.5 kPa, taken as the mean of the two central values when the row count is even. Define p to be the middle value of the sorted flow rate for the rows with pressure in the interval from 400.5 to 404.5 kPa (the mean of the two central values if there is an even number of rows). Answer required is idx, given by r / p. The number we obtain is 1.12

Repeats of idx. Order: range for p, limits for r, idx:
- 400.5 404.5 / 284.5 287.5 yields 1.14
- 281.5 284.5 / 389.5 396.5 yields 0.74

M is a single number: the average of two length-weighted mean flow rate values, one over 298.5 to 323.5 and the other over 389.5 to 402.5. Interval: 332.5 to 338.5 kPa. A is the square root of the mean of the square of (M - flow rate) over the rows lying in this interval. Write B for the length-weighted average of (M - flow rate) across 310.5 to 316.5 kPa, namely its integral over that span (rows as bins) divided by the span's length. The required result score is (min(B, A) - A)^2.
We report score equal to 2166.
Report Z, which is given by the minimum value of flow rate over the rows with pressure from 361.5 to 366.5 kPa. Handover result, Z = 231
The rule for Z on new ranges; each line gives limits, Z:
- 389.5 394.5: 174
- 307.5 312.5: 230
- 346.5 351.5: 234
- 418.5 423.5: 230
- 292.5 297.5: 239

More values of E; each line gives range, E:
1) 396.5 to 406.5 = 406.0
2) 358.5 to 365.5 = 363.0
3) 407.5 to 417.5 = 414.0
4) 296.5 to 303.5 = 301.0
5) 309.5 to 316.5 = 315.0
